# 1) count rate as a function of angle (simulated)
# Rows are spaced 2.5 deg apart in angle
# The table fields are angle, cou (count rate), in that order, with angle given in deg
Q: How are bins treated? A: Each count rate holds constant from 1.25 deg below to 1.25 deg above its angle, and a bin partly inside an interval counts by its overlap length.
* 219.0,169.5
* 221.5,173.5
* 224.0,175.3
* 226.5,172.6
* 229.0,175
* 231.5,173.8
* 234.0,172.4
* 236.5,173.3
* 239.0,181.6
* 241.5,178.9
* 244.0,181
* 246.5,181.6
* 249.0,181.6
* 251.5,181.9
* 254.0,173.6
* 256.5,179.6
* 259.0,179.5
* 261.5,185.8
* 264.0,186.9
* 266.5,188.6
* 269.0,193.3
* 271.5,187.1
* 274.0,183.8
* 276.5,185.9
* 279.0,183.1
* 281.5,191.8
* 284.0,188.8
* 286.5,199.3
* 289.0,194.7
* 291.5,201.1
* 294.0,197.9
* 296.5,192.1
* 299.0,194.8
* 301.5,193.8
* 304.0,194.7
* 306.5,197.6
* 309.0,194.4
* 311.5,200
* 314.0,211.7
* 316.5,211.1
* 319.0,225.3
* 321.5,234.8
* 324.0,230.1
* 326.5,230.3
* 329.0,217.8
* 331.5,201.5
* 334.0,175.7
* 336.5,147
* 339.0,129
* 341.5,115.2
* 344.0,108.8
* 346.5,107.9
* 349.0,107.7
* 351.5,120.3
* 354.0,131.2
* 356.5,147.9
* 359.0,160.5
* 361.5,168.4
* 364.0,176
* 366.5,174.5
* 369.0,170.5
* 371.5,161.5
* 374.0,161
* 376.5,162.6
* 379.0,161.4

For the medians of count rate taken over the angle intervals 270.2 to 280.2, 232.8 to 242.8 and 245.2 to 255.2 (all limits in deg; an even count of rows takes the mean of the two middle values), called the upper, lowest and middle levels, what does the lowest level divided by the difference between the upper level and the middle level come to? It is 54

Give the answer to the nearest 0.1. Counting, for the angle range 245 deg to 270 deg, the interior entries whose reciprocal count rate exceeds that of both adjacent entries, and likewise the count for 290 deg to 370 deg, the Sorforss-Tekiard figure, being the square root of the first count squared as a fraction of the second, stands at 0.8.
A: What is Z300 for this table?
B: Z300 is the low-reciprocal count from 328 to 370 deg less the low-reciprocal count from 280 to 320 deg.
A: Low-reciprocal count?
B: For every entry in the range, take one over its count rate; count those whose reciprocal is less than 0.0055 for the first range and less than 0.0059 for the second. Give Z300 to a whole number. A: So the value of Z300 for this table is -14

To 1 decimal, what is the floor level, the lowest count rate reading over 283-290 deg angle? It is 188.8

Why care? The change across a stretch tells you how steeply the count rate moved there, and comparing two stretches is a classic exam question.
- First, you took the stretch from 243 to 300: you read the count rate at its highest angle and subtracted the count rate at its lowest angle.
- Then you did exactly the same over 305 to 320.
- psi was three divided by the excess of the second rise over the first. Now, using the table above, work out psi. 0.22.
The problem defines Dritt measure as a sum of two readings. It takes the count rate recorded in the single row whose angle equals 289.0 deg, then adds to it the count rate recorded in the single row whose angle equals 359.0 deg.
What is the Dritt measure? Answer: 355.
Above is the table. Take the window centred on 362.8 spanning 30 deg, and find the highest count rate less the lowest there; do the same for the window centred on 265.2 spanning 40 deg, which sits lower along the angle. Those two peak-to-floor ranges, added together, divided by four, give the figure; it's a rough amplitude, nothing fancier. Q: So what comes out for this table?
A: 22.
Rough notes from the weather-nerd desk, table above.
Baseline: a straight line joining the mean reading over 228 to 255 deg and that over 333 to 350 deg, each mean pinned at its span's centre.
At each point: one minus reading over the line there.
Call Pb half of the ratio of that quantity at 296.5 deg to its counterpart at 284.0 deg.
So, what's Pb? 0.7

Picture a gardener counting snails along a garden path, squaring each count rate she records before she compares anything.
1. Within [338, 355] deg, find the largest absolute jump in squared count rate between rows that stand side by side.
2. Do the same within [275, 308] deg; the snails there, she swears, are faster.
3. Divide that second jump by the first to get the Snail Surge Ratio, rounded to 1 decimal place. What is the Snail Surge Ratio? 1.2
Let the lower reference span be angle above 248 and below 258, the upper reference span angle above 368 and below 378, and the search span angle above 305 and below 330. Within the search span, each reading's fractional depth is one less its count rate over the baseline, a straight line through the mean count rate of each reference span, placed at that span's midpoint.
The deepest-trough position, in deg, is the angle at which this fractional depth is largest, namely 309.0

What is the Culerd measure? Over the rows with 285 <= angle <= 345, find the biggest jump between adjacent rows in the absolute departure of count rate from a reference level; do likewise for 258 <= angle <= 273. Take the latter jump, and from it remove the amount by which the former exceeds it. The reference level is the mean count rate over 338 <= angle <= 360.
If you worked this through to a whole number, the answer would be -16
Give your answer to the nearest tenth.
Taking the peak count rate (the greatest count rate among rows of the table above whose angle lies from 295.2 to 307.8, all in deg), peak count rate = 197.6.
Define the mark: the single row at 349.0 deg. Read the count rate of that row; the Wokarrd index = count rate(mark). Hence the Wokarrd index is 107.7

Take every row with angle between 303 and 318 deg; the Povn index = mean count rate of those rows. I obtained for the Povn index 202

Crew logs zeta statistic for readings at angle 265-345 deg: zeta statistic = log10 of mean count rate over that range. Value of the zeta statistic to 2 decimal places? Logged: 2.28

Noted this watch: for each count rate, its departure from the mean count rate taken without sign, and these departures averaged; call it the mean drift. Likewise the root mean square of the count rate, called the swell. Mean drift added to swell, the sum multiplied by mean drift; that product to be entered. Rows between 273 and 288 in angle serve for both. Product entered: 873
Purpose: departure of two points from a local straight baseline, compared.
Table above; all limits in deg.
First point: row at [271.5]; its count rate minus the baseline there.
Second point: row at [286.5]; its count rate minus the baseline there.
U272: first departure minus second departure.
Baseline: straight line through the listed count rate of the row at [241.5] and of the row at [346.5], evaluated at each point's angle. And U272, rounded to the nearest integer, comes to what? -22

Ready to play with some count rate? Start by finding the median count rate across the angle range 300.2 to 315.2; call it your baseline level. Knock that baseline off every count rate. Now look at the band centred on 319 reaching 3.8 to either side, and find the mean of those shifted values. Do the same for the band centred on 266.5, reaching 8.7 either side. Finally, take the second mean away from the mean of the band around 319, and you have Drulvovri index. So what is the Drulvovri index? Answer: 37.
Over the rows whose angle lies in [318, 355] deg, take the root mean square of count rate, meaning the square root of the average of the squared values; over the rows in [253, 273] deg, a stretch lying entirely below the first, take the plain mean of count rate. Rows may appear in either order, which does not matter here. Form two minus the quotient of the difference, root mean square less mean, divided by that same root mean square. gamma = 2.07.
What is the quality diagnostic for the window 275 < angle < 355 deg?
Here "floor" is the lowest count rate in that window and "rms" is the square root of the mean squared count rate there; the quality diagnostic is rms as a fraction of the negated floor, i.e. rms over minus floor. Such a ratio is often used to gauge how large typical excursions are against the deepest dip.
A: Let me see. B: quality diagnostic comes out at -1.72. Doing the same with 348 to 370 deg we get -1.42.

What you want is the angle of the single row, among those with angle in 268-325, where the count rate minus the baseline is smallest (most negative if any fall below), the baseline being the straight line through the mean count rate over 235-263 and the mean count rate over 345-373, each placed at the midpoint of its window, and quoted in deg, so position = 274.0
